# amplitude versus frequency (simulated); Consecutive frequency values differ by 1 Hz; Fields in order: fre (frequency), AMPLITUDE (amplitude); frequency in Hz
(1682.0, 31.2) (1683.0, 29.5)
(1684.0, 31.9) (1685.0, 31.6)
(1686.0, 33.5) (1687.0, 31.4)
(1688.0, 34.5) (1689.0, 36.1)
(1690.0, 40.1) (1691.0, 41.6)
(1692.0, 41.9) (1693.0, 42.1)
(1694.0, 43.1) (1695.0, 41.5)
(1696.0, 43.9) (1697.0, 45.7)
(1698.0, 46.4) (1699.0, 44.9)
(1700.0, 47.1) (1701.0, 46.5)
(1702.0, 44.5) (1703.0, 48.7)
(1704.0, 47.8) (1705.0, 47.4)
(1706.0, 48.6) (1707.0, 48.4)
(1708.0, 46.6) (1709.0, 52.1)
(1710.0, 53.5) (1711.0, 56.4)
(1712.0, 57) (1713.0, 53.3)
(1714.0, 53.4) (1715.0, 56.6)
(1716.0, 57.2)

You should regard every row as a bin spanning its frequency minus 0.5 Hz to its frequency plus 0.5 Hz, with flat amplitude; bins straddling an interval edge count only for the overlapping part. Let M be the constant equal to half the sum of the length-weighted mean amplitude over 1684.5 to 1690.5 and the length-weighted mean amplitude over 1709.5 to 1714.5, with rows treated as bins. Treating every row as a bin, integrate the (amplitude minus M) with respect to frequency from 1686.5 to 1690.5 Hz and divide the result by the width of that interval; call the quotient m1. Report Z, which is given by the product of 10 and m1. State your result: -91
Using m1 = -9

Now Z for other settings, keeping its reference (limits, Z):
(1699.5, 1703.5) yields 21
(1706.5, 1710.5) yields 55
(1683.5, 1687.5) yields -125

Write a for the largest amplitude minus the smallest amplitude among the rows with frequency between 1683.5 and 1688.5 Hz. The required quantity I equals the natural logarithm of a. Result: 1.1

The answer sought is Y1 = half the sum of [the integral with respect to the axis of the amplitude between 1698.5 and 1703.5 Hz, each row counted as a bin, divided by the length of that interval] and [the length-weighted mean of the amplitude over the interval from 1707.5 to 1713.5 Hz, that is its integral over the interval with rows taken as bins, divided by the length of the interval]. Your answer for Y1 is 50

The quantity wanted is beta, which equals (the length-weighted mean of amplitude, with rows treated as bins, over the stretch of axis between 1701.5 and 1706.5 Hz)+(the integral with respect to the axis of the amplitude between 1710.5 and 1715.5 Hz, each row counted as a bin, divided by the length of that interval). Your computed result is 103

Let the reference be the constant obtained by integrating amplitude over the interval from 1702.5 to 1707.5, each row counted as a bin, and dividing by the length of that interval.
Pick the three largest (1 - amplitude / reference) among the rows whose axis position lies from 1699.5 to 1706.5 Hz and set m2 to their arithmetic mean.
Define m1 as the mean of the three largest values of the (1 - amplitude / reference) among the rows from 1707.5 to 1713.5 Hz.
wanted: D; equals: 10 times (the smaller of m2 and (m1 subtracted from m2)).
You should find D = 0.4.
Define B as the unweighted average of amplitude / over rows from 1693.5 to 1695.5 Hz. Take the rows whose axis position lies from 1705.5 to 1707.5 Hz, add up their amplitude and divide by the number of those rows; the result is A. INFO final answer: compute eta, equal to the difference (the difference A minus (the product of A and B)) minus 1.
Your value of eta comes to -2004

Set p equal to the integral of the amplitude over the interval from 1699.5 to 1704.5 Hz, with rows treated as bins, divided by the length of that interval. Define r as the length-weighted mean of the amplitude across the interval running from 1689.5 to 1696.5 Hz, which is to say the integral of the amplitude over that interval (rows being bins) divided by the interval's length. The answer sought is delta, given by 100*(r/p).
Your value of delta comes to 90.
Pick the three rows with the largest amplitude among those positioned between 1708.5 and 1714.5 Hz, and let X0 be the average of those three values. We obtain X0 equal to 56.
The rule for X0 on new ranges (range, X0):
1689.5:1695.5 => 42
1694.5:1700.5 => 46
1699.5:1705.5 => 48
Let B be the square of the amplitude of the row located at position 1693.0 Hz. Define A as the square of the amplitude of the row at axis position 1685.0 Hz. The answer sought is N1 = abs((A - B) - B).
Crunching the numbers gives 2546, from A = 999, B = 1772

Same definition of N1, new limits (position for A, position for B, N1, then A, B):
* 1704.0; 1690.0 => 931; 2285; 1608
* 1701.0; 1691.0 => 1299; 2162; 1731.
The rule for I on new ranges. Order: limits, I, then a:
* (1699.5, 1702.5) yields 1.0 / 2.6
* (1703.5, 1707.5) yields 0.2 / 1.2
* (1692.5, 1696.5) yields 0.9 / 2.4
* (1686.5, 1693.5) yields 2.4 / 10.7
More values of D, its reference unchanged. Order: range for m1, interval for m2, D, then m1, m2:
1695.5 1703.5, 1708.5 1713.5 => -1.8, 0.08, -0.10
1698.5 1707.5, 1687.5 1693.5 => 1.7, 0.06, 0.23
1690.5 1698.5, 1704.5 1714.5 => -1.2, 0.14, 0.01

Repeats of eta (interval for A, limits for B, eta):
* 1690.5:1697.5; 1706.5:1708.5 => -1993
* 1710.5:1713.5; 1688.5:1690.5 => -2063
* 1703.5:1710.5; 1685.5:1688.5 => -1582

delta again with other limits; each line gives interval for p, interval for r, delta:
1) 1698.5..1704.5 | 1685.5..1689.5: 73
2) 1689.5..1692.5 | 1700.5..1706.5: 115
